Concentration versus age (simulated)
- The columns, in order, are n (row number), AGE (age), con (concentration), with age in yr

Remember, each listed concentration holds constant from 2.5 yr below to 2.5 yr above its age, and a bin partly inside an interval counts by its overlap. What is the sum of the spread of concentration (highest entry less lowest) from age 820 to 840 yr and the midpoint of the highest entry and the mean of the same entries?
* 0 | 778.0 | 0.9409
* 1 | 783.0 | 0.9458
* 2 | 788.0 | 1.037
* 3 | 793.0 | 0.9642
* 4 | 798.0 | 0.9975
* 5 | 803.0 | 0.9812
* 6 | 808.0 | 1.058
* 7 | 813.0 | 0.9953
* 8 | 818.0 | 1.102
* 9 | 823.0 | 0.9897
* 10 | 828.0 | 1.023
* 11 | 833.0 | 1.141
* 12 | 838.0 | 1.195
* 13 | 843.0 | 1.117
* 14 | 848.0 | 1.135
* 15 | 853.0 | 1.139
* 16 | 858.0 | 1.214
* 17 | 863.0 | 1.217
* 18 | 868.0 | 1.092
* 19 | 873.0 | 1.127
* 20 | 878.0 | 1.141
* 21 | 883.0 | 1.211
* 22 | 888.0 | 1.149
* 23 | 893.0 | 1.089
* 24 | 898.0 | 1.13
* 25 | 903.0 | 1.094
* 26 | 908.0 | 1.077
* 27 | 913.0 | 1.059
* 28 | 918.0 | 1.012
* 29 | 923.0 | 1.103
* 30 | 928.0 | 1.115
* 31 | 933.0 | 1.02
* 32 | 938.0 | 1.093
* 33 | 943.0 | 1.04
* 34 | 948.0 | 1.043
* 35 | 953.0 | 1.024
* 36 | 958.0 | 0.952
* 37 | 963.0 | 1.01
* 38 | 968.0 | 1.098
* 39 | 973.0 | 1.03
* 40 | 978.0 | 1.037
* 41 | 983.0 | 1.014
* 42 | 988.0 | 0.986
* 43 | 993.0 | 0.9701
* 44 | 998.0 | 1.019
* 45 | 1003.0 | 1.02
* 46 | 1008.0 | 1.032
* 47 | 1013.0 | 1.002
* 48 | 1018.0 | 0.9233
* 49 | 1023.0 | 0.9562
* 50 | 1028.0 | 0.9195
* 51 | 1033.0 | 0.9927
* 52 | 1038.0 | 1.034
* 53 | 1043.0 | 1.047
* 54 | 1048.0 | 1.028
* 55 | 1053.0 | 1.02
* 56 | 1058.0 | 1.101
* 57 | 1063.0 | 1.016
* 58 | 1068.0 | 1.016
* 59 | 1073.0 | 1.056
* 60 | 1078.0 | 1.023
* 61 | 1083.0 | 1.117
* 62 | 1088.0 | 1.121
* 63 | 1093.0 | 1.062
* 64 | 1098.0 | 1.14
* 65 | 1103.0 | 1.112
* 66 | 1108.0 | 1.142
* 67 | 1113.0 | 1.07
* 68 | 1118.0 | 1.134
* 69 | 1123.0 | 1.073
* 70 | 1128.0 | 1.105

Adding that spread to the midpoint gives 1.35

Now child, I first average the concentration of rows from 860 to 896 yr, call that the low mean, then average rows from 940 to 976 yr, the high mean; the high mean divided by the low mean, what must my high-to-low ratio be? 0.90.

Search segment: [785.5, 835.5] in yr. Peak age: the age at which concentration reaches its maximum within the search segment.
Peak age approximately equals 833.0 yr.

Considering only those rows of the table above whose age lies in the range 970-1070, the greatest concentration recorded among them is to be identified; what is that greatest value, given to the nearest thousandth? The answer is 1.101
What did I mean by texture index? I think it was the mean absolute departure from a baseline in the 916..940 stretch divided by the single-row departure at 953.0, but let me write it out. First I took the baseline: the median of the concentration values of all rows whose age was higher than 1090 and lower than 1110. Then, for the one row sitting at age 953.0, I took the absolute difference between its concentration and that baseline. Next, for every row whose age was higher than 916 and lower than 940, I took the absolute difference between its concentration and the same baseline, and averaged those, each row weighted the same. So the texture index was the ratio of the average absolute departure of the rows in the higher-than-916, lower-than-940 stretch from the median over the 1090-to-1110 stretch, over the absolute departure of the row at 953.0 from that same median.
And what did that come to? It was 0.56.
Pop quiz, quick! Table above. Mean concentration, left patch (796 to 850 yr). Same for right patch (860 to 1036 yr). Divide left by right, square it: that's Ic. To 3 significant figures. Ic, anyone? 1.03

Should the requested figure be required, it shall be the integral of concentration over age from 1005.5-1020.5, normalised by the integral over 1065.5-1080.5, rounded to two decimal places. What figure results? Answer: 0.96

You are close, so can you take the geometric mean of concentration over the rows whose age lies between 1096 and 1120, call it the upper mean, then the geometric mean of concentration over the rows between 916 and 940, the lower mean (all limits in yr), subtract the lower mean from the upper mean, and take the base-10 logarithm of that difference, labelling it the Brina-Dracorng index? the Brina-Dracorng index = -1.3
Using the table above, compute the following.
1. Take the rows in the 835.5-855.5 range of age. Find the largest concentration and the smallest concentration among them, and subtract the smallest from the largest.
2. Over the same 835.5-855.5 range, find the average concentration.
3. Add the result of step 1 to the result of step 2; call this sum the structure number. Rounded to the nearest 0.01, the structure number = 1.22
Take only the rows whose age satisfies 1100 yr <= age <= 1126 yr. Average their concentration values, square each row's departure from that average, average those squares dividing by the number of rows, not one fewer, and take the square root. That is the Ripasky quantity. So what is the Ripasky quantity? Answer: 0.030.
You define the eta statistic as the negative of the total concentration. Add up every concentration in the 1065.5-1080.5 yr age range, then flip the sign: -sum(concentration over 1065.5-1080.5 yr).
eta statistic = -3.1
